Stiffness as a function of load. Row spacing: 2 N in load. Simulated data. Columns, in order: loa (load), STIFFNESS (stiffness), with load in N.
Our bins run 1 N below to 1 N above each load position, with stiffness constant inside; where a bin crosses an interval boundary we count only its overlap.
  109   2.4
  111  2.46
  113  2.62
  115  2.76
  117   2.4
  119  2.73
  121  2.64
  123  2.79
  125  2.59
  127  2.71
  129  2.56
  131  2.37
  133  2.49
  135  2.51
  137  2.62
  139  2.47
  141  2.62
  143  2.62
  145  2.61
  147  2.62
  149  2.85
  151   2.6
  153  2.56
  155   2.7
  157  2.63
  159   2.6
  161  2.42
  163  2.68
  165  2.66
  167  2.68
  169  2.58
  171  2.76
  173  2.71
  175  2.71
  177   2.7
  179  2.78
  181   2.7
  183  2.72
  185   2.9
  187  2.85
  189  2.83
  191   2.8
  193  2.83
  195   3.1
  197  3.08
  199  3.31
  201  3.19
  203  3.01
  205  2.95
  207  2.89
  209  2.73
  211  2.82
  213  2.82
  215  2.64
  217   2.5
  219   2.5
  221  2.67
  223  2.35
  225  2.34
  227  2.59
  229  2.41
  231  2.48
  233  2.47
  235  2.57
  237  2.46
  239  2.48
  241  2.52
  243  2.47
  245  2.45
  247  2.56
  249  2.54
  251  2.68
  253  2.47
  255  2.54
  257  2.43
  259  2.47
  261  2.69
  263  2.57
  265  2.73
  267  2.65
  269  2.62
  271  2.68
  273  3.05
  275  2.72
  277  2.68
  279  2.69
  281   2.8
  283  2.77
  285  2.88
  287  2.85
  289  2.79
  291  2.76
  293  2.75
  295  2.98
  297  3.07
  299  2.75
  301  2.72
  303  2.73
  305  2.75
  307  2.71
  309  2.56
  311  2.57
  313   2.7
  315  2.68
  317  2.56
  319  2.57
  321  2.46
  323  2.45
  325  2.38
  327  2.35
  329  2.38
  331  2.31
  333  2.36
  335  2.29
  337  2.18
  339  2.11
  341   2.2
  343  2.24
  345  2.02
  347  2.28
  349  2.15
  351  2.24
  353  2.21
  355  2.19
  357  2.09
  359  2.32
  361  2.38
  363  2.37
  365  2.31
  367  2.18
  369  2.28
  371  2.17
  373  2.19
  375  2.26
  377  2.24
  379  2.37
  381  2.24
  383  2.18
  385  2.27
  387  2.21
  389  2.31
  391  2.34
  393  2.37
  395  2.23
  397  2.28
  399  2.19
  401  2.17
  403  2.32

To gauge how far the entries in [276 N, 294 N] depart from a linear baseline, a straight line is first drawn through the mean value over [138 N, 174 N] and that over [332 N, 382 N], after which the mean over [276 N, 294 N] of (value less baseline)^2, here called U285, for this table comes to 0.16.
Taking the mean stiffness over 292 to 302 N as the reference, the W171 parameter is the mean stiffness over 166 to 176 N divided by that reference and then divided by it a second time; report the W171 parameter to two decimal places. 0.33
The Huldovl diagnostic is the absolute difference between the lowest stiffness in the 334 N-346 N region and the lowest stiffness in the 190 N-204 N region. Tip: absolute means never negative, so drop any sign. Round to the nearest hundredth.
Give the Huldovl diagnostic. 0.78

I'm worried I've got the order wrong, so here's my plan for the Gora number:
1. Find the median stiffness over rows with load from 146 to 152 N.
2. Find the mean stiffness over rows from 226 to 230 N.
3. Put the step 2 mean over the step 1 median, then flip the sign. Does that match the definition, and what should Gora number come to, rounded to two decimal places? -0.95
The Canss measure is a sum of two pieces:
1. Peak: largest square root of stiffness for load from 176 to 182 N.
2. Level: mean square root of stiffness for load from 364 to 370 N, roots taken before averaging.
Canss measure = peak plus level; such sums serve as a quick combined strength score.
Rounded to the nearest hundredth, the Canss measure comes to 3.17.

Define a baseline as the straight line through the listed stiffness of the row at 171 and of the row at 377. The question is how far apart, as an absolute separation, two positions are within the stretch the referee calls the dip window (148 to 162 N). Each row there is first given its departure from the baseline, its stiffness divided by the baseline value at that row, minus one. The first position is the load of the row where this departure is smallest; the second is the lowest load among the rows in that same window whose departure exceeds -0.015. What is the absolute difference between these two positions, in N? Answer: 12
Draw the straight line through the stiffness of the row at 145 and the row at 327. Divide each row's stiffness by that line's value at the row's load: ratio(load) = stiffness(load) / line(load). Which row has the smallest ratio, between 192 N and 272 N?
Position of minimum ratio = 225 N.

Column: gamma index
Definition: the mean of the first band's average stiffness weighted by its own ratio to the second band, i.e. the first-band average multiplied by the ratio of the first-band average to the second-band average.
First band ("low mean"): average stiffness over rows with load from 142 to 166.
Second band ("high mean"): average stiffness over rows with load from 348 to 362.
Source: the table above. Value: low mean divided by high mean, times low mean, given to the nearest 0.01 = 3.11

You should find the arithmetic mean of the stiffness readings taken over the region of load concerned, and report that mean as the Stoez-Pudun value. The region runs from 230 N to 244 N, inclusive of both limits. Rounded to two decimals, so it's 2.49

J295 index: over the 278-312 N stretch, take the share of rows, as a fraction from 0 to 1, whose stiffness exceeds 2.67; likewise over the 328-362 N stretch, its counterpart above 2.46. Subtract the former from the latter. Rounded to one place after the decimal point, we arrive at -0.9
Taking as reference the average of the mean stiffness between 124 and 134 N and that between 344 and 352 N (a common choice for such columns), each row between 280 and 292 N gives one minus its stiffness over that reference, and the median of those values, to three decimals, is -0.185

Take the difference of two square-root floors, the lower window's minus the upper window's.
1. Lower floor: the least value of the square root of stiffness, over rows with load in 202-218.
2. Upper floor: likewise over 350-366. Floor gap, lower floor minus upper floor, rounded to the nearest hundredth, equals 0.14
